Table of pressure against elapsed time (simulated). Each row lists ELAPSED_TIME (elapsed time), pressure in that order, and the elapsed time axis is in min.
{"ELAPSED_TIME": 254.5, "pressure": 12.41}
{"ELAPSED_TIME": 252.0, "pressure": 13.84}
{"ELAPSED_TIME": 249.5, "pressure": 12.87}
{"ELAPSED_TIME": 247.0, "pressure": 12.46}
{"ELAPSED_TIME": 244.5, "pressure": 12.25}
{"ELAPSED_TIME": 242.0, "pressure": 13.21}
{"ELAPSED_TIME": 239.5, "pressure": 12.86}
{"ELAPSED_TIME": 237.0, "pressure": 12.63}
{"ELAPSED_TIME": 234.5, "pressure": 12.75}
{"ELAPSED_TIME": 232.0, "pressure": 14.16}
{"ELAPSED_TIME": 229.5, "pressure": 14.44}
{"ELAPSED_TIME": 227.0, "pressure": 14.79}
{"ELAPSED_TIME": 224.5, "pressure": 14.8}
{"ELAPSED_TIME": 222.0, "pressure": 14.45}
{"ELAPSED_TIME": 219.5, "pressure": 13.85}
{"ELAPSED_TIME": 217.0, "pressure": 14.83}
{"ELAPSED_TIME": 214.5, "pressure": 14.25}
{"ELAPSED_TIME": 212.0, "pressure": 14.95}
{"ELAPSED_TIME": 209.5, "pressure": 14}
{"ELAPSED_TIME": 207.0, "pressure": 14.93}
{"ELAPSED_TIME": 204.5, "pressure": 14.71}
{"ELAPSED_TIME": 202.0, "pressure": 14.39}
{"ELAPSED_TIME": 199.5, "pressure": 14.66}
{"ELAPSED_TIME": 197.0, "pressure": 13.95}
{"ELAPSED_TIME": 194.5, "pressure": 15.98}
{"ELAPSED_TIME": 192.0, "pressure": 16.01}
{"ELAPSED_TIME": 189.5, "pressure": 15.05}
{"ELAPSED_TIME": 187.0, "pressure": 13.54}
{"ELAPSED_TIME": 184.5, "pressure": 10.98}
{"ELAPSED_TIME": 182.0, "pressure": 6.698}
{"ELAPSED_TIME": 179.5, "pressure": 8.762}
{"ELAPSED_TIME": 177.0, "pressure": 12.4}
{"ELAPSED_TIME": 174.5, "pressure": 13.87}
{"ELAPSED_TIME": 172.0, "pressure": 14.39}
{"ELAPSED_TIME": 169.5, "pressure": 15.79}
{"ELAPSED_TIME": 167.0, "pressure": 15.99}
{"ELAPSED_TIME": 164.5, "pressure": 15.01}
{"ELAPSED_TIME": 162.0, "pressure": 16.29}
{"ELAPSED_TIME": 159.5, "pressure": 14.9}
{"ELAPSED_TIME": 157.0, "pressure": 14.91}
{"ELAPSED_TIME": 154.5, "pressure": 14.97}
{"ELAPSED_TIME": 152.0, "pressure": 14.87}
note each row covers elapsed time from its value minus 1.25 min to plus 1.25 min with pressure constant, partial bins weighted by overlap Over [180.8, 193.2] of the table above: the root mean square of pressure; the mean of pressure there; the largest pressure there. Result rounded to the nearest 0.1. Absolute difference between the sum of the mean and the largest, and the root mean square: 15.6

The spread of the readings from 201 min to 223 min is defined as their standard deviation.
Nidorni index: 0.4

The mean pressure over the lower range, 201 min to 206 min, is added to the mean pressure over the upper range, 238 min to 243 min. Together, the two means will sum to 27.6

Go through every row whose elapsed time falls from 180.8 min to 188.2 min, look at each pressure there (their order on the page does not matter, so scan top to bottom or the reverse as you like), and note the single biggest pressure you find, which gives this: 13.54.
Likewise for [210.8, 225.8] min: 14.95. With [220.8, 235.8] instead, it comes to 14.8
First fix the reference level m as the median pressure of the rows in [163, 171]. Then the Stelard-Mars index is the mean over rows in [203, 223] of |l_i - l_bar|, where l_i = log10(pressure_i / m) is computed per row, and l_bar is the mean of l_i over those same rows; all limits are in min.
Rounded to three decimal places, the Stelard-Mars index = 0.011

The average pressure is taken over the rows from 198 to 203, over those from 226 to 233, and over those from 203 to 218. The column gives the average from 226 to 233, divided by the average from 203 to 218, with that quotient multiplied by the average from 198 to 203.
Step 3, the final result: 14.4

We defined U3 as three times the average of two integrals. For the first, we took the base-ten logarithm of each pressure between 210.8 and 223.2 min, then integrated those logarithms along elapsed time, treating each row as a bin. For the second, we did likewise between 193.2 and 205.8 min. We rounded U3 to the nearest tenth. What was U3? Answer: 43.7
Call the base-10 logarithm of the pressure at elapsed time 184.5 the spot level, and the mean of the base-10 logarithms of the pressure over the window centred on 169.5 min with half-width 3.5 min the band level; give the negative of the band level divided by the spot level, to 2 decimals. -1.14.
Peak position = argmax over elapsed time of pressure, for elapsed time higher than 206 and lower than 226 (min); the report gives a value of 212.0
